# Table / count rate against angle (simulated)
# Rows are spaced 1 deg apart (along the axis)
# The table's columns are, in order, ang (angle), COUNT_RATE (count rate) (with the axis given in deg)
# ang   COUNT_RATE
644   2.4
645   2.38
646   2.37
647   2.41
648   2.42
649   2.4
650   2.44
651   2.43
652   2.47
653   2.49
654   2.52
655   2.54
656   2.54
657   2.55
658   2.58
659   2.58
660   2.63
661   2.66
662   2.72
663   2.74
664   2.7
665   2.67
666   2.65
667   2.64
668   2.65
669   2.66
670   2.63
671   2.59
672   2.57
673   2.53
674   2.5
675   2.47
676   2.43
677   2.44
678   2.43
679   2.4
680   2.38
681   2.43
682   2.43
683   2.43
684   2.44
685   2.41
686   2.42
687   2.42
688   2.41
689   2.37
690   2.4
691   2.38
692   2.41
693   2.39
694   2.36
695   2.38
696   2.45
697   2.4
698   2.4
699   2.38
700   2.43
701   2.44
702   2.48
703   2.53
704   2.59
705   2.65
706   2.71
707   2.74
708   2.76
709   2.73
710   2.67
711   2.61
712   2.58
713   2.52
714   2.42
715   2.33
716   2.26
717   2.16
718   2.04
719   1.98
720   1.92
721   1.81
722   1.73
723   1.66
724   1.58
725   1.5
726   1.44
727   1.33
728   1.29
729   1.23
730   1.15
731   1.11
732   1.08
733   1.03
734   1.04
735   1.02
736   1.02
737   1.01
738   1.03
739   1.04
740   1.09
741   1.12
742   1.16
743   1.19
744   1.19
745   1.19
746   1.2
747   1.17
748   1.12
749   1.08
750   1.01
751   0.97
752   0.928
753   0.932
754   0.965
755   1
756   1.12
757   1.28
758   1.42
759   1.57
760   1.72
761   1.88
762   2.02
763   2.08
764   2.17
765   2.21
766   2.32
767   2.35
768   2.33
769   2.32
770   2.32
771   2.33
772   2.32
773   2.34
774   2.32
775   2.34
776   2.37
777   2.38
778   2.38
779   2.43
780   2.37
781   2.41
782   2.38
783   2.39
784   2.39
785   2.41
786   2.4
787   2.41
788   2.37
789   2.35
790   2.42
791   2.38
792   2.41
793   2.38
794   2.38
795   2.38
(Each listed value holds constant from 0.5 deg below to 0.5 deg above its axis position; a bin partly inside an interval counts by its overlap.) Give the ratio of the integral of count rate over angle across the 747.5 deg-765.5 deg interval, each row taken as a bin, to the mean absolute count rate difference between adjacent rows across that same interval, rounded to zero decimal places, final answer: 294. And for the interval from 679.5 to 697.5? 1753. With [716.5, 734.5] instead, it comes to 404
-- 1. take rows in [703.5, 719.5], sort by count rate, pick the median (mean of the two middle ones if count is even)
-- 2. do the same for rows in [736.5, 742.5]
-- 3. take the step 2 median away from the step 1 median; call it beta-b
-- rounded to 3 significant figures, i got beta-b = 1.52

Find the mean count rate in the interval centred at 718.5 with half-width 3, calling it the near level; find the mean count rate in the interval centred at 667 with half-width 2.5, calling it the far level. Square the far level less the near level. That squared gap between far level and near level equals 0.4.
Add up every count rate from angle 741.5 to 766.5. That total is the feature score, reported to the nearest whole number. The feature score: 35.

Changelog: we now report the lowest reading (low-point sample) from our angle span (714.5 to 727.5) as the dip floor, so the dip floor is 1.33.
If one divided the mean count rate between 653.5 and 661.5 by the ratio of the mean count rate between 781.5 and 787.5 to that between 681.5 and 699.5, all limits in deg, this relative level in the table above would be 2.6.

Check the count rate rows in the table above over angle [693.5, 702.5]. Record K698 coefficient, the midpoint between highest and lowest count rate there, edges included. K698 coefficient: 2.42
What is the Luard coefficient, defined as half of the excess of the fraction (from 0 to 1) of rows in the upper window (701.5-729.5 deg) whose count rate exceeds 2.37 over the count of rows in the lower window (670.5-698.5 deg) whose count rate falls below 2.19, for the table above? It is 0.23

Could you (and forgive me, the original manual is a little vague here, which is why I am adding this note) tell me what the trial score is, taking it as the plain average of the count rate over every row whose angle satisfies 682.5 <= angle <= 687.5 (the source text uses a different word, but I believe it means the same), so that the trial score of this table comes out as 2.42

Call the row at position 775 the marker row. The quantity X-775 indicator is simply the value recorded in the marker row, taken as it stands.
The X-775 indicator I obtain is 2.34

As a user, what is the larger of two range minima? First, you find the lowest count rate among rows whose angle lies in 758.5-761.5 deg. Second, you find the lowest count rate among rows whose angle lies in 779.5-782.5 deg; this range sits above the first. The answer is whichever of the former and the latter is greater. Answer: 2.37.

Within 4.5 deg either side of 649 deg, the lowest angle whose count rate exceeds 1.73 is 645 deg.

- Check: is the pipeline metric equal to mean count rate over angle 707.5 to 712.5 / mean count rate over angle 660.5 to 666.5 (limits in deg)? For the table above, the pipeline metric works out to 1.0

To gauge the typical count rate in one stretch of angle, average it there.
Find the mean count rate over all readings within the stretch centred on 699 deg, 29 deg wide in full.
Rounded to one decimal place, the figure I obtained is 2.5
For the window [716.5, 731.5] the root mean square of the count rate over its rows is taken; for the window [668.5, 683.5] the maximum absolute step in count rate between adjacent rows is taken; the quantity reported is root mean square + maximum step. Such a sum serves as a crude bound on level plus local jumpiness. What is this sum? 1.7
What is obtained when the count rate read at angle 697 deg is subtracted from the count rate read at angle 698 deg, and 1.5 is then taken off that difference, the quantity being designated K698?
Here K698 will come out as -1.50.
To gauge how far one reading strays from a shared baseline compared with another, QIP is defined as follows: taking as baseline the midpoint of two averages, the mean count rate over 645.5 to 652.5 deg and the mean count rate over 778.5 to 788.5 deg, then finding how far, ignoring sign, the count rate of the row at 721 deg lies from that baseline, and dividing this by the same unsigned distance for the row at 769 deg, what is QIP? 6.80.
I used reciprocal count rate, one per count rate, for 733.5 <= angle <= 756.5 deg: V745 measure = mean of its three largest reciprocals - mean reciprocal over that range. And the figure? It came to 0.12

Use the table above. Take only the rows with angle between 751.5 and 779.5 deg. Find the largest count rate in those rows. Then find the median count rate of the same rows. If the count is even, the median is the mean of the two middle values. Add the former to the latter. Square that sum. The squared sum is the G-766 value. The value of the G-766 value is 22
